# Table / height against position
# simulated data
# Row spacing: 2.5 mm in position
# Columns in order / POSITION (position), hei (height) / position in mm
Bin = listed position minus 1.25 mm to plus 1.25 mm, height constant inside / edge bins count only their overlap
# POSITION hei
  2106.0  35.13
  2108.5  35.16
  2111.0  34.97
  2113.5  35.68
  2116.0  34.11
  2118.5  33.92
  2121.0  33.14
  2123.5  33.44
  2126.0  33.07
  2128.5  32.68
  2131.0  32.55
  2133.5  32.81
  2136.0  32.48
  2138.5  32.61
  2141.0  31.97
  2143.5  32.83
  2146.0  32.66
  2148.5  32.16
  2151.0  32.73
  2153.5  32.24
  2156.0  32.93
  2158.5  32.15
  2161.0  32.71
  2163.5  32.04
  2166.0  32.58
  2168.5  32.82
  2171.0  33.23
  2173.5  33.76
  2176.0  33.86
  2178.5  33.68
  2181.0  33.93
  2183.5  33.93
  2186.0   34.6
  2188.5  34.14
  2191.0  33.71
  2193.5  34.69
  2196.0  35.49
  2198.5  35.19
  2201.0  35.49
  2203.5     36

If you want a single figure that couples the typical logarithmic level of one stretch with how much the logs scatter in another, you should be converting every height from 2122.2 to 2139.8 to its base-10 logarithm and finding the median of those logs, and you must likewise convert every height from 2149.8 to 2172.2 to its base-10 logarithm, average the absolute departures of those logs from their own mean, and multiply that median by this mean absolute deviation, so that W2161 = 0.0063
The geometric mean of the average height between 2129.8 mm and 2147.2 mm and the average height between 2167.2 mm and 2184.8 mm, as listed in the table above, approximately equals 33.1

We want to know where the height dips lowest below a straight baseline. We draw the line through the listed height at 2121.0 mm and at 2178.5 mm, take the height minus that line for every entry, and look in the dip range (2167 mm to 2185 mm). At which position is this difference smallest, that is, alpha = 2168.5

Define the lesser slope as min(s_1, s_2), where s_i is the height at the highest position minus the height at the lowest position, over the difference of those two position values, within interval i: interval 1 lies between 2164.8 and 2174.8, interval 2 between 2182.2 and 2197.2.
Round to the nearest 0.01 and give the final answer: 0.12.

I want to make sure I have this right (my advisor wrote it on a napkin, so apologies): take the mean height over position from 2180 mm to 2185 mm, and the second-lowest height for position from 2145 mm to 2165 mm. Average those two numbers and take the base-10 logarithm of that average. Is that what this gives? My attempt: 1.519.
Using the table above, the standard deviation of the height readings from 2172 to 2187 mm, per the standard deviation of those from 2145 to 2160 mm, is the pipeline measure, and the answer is 0.98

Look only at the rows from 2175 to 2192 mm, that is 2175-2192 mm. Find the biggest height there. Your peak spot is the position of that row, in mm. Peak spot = 2186.0 mm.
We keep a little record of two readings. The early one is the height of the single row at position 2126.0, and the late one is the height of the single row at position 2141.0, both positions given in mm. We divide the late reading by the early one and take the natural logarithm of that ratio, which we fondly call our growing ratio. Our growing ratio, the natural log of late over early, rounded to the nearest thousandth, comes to -0.034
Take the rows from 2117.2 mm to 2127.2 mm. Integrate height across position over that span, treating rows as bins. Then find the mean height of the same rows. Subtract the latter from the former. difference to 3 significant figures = 301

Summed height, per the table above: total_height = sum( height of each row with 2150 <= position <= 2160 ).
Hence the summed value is 130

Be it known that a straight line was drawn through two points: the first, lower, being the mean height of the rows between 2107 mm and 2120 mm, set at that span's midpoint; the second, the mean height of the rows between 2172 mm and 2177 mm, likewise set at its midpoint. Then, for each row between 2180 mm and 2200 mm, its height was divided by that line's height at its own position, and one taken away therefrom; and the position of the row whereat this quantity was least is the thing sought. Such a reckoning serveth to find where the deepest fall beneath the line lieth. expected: 2191.0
